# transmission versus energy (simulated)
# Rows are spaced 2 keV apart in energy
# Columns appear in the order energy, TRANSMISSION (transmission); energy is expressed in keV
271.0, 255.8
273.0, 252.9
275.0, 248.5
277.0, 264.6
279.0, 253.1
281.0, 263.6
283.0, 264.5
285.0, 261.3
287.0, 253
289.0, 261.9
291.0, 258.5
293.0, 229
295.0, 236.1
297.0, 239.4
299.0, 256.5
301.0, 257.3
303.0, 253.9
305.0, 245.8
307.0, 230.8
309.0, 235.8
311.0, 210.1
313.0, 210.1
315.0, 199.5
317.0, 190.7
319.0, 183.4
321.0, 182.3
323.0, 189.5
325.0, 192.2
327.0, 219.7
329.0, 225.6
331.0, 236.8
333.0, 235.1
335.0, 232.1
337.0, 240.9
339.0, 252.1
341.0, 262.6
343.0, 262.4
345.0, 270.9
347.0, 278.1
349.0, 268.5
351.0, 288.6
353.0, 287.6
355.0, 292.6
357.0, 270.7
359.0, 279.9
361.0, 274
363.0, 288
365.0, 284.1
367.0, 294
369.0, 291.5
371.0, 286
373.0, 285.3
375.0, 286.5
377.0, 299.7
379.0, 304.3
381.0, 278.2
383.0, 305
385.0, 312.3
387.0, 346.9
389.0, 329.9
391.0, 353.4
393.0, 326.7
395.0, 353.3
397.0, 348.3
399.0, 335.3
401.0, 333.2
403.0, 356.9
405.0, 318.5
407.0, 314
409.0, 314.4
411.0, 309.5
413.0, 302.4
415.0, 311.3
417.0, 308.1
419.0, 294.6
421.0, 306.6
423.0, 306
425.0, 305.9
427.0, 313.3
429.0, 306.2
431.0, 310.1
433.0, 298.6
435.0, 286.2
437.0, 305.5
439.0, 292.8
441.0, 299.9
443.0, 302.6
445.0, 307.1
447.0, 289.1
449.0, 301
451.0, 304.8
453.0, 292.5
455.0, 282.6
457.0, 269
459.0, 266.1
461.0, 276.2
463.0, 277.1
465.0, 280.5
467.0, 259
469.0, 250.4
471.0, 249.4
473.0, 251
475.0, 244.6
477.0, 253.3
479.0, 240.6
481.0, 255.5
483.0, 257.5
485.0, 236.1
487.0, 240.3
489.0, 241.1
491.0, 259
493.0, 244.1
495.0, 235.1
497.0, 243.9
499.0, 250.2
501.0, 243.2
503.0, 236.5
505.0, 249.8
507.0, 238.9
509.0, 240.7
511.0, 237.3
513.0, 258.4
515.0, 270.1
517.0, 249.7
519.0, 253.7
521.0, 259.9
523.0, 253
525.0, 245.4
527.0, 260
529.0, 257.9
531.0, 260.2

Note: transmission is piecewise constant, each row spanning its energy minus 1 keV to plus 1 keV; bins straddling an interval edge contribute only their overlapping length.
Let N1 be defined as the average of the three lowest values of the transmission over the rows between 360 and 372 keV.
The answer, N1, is 281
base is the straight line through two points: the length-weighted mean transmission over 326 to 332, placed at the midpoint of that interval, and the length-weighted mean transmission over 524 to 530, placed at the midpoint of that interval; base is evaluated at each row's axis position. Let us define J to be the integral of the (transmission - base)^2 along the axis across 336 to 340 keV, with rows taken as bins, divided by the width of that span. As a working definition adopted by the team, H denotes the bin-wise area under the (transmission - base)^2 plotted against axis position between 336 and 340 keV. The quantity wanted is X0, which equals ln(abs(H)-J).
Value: 7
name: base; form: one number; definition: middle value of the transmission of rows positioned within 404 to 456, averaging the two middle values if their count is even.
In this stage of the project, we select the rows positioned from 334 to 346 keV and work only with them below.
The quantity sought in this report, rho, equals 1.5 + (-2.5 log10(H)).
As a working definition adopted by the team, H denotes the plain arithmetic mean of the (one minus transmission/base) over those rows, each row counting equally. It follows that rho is 3.4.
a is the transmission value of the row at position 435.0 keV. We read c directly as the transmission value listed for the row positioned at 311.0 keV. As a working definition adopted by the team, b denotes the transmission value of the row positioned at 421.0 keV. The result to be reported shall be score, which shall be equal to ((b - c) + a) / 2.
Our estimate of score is 191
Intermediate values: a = 286.2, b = 306.6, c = 210.1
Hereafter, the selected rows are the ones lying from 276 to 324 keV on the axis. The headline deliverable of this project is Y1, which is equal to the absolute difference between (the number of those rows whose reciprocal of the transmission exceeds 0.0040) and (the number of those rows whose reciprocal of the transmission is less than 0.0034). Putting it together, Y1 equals 13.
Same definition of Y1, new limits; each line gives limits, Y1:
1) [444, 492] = 3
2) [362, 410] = 16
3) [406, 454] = 20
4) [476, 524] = 14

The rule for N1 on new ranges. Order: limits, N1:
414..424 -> 302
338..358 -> 259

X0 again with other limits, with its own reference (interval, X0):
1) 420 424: 9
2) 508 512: 6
